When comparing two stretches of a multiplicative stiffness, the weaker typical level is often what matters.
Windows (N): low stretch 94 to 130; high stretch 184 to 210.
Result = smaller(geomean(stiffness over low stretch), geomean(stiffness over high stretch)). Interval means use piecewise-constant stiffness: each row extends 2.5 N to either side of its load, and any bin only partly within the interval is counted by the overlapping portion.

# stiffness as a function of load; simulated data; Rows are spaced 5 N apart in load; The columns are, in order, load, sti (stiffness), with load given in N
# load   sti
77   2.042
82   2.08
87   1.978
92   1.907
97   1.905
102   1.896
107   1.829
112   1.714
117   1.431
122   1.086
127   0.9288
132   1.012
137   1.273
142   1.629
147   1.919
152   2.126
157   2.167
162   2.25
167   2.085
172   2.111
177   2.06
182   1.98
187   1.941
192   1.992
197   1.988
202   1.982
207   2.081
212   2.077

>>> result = 1.5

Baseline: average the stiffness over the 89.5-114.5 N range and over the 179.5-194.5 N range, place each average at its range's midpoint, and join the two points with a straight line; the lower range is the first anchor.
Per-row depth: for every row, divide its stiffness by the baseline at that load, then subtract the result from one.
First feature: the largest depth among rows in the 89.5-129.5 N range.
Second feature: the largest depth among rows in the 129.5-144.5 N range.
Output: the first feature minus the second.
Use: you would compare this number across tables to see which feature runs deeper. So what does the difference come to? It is 0.0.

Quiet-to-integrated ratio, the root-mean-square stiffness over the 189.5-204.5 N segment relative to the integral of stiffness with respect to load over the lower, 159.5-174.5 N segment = 0.06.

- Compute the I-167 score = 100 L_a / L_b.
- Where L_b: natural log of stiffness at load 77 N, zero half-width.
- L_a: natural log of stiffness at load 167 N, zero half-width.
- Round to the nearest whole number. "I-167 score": 103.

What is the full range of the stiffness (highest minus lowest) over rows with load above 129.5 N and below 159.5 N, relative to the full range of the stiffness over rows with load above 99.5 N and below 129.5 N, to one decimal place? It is 1.2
